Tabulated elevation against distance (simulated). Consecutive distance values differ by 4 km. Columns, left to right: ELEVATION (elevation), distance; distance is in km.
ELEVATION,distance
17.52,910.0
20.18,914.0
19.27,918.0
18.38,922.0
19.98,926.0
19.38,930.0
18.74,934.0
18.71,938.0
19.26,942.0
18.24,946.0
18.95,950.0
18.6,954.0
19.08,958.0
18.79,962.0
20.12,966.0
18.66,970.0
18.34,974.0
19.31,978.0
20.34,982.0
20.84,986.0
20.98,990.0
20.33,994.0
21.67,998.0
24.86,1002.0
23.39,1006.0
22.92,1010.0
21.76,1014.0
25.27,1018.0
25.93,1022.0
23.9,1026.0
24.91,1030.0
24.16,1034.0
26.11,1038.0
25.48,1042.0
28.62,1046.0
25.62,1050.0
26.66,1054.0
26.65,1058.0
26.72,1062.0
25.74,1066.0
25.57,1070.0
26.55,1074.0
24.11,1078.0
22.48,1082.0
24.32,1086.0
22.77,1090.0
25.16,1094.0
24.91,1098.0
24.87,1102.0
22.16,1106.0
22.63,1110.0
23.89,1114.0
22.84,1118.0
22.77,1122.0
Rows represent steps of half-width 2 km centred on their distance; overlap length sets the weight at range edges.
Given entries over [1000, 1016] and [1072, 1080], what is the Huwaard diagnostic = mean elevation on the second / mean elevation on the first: 1.09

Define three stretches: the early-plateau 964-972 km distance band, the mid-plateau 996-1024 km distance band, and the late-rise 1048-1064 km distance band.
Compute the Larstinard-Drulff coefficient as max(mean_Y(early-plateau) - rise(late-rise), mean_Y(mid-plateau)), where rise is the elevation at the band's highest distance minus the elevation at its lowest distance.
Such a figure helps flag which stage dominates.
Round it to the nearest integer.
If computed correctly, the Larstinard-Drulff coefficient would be 24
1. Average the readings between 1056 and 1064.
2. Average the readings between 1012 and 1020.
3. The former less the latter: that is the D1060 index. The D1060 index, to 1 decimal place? 3.2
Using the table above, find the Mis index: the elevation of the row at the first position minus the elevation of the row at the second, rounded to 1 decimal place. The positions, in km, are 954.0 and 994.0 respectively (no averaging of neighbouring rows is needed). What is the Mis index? -1.7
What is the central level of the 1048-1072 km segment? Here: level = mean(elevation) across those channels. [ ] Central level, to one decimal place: 26.2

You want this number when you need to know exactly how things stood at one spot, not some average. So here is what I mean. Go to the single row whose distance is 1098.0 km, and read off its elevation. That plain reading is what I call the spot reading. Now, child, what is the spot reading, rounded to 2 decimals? 24.91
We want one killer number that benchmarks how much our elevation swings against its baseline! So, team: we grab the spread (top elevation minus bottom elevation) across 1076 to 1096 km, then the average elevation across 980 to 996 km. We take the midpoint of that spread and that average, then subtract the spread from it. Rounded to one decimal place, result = 9.0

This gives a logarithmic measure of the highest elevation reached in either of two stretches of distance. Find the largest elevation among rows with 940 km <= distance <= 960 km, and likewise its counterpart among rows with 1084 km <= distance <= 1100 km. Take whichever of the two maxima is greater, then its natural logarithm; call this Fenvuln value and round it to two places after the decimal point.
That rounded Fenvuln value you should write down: 3.23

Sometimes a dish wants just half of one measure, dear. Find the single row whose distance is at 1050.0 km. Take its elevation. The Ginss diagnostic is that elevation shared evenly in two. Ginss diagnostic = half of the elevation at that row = 12.8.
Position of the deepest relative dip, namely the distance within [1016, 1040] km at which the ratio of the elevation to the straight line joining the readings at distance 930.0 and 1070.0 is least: 1034.0 km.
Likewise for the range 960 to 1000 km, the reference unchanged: 974.0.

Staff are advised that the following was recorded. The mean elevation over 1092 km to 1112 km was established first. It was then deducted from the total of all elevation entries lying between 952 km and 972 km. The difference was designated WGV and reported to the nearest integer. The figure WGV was 71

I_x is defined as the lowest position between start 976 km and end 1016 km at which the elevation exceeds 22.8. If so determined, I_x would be 1002.0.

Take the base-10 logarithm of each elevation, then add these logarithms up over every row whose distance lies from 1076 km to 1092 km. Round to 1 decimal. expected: 5.5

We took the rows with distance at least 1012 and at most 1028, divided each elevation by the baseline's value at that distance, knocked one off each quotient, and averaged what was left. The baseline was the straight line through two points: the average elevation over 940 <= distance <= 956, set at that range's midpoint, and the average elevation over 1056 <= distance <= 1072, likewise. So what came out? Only 0.04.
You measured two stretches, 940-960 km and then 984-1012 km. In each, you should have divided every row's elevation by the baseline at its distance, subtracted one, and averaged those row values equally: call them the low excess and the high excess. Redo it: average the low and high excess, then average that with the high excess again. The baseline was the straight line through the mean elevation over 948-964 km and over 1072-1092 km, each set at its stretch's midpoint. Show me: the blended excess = 0.06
